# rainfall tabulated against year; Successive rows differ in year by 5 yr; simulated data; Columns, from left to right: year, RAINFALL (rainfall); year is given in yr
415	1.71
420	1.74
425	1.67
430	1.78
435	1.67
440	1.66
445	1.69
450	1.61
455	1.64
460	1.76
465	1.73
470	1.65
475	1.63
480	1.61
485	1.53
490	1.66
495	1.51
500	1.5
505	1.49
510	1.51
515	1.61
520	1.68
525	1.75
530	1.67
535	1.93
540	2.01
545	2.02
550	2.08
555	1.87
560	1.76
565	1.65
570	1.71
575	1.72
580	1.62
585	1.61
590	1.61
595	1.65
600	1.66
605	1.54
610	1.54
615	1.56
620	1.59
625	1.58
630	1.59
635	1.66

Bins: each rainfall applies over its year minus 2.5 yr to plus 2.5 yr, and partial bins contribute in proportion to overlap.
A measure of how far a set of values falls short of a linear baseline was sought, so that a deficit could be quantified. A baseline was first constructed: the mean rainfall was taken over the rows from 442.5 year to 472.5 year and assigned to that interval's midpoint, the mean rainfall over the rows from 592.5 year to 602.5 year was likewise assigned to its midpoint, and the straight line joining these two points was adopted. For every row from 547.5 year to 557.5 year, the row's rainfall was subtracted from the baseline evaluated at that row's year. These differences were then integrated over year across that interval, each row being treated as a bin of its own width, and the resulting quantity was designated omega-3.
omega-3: -3.1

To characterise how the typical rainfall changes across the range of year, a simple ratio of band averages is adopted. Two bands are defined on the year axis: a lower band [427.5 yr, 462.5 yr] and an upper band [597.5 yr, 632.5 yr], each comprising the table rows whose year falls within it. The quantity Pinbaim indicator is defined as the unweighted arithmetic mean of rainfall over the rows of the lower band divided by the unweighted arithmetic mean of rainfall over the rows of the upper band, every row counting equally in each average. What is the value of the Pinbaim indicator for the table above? 1.07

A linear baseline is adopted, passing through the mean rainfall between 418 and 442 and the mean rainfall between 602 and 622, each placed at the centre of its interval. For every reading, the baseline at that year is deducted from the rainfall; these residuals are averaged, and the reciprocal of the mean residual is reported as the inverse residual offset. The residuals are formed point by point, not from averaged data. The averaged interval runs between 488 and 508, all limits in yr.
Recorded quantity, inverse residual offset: -9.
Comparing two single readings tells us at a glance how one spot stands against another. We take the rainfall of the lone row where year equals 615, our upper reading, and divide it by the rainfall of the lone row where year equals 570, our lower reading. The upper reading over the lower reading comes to 0.91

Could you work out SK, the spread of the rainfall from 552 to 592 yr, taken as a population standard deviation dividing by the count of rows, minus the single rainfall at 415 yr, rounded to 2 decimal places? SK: -1.63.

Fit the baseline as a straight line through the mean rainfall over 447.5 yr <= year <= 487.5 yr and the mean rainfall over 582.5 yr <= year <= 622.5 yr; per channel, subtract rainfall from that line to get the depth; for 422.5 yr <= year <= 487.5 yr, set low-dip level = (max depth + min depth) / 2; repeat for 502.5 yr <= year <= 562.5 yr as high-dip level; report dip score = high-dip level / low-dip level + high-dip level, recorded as 26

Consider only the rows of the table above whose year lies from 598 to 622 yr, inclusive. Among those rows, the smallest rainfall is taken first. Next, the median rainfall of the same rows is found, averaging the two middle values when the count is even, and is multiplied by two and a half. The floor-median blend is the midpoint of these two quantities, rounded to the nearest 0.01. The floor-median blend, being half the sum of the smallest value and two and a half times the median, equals 2.72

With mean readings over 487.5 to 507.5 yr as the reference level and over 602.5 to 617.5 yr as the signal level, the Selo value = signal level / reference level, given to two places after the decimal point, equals 1.00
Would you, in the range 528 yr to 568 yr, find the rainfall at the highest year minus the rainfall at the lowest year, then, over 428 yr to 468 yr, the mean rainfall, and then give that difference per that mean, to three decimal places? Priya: -0.012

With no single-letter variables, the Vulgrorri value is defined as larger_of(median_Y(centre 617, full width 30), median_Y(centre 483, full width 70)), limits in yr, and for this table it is 1.61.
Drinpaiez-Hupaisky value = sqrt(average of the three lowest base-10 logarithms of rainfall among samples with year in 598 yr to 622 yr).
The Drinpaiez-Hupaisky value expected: 0.435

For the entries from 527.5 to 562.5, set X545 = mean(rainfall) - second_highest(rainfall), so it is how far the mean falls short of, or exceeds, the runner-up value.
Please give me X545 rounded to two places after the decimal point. -0.11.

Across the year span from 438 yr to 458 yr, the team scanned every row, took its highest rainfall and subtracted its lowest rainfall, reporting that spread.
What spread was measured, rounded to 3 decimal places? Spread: 0.080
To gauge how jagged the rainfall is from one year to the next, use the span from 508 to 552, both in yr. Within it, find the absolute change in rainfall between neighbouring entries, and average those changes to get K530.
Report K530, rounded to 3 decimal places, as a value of 0.091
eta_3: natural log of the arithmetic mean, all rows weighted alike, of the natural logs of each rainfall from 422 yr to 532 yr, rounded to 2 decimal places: -0.71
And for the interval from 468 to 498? -0.76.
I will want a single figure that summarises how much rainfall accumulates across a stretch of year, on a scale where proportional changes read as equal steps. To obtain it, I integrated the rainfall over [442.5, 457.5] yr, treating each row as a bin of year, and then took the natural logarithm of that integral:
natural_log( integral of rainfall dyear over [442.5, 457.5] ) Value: 3.21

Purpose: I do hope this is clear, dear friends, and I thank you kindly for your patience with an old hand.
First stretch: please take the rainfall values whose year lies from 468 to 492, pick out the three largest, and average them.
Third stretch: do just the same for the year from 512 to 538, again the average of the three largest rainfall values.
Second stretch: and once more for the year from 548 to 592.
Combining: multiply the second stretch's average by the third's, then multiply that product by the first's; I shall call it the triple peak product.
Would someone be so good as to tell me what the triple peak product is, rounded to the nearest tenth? 5.6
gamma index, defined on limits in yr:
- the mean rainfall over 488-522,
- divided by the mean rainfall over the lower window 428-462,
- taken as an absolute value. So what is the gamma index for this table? 0.93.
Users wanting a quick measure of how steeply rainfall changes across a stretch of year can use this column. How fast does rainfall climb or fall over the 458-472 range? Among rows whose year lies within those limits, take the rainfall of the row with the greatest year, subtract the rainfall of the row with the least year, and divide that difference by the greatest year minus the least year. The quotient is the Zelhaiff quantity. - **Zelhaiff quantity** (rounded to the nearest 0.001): -0.011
